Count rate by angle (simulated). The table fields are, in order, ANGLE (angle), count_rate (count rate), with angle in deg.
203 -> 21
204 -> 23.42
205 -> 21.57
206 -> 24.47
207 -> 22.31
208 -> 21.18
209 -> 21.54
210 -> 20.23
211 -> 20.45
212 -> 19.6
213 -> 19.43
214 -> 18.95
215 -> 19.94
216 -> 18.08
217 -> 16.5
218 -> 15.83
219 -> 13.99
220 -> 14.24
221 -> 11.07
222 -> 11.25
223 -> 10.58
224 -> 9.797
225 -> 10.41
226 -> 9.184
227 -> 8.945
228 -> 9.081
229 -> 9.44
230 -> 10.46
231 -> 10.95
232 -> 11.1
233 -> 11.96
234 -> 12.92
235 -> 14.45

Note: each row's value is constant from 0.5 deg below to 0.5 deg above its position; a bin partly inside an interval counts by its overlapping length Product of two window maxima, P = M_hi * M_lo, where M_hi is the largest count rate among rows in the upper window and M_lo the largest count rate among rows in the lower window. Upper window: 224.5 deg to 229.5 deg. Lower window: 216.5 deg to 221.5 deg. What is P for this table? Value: 172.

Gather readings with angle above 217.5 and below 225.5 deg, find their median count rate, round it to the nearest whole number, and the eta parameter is 11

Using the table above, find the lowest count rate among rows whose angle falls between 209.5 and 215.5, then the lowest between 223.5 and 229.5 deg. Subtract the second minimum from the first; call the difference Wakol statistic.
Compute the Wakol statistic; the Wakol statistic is 10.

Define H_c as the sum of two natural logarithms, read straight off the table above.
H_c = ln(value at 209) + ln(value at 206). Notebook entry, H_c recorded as 6.27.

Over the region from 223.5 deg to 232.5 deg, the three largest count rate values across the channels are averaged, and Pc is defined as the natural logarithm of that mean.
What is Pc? 2.38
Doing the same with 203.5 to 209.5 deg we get 3.15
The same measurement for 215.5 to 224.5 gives 2.82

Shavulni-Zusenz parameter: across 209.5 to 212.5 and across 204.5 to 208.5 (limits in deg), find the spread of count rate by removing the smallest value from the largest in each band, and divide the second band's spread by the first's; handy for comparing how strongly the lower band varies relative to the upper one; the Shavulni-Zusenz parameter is 3.9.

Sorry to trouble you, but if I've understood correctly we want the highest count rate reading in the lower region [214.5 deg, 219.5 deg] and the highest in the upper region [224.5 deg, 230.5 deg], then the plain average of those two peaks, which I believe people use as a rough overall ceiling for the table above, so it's 15.2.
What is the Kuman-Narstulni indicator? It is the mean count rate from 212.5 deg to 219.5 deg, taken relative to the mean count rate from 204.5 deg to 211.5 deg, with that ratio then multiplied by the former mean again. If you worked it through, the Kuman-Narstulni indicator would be 14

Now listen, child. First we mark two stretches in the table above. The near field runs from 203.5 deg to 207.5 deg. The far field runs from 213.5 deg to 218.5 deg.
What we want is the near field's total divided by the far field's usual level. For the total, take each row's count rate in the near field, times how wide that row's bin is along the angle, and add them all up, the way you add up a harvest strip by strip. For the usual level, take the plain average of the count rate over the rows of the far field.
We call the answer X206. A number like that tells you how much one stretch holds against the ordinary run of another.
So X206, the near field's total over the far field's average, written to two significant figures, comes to 5.1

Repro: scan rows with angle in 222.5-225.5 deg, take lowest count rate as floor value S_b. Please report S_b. 9.797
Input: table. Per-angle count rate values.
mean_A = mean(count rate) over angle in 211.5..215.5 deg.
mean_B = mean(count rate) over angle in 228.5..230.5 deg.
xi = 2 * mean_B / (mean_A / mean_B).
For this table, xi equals 10.2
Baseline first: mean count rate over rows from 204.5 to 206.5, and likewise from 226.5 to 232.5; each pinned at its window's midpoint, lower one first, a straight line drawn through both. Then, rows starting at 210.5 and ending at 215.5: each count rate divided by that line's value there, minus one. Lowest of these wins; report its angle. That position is 212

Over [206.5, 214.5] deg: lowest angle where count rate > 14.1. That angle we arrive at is 207 deg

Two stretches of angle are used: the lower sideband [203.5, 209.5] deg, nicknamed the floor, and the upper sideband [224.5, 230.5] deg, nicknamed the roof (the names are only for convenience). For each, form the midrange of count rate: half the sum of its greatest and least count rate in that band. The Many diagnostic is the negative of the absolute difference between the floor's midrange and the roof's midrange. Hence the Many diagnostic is -13.1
